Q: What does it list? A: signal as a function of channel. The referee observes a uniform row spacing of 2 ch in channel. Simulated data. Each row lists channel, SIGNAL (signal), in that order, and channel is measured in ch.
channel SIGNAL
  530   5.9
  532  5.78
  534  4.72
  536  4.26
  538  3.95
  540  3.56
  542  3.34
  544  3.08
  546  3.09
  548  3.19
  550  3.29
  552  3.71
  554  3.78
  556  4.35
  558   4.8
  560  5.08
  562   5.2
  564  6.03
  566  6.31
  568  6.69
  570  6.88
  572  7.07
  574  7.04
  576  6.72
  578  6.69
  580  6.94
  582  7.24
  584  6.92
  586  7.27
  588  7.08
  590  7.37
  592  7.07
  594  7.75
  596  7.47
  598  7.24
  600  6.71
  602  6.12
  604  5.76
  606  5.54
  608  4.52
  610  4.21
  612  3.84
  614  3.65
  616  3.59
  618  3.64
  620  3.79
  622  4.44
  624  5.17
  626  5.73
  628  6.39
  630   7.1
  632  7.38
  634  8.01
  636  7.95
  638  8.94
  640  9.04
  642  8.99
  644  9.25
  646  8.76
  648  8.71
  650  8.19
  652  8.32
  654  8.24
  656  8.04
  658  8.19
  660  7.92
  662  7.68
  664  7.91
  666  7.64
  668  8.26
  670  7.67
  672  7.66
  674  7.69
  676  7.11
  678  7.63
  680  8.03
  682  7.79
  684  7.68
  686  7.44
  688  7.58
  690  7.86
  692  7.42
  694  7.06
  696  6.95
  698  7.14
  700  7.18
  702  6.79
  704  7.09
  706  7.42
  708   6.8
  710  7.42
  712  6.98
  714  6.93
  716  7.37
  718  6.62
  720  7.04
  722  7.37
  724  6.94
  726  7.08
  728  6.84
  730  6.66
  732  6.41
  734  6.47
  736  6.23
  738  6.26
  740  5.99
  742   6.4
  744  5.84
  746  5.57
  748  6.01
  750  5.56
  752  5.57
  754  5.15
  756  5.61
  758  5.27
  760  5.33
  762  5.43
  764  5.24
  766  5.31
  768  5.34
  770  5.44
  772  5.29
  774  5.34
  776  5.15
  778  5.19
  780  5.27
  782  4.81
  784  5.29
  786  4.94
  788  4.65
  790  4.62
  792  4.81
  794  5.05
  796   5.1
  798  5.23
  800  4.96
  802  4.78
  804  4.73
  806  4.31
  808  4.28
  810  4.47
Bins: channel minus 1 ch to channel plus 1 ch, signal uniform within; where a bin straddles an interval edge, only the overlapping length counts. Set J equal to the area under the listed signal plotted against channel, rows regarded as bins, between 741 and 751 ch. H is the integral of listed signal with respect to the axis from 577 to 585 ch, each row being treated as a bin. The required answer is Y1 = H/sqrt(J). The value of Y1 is 7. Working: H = 56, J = 59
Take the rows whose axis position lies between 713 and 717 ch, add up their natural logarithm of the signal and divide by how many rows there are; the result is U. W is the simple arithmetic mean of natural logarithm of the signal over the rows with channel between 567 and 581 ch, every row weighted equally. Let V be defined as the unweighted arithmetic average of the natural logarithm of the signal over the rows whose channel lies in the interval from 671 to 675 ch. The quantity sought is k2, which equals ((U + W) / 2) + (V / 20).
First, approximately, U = 1.97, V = 2.04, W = 1.93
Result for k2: 2.05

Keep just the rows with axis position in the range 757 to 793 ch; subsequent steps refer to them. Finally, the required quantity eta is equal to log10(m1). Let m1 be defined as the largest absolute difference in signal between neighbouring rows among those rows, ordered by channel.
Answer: -0.32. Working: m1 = 0.48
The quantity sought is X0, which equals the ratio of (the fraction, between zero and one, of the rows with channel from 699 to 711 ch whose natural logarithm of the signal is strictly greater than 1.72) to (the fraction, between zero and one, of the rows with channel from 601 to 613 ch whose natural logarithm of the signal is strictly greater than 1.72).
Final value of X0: 3.0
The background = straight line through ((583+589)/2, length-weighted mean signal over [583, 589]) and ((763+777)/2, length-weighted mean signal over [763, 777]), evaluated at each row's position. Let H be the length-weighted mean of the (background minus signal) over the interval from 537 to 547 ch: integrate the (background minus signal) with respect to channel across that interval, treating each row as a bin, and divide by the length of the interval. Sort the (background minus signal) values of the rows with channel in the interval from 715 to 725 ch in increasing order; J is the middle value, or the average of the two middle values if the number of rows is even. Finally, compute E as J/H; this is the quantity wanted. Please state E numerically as -0.3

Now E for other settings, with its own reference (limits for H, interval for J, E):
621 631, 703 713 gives -1.2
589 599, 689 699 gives 3.1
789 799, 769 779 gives -0.1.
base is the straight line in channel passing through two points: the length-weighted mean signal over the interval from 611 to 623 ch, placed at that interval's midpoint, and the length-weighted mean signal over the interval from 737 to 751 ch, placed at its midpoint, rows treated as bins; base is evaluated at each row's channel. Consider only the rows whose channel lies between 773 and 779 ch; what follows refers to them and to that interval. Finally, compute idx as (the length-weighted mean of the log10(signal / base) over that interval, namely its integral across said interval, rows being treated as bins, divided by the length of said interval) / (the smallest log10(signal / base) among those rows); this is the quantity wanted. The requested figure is 0.94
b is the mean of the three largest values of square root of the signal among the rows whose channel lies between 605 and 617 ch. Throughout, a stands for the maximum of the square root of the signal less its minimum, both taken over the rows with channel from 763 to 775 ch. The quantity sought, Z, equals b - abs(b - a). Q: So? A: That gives 0.04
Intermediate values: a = 0.043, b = 2.18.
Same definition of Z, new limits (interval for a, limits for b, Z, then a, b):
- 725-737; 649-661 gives 0.16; 0.165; 2.87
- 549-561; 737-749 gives 0.44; 0.440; 2.49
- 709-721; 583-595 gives 0.15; 0.151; 2.73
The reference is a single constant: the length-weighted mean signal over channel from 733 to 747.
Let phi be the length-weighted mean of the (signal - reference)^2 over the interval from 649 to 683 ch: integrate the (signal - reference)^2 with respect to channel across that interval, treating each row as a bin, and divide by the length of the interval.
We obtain 3.2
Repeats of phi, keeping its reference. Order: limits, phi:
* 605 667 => 4.2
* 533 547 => 6.1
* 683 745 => 0.9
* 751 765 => 0.6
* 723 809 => 0.9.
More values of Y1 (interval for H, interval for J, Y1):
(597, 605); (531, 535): 11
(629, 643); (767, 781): 13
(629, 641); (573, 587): 10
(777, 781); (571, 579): 3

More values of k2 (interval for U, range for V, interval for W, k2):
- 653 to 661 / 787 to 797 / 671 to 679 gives 2.13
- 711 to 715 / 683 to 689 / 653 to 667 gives 2.11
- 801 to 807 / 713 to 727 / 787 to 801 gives 1.66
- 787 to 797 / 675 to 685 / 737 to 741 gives 1.80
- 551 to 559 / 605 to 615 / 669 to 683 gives 1.80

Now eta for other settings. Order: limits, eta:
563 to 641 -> 0.01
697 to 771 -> -0.12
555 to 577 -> -0.08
